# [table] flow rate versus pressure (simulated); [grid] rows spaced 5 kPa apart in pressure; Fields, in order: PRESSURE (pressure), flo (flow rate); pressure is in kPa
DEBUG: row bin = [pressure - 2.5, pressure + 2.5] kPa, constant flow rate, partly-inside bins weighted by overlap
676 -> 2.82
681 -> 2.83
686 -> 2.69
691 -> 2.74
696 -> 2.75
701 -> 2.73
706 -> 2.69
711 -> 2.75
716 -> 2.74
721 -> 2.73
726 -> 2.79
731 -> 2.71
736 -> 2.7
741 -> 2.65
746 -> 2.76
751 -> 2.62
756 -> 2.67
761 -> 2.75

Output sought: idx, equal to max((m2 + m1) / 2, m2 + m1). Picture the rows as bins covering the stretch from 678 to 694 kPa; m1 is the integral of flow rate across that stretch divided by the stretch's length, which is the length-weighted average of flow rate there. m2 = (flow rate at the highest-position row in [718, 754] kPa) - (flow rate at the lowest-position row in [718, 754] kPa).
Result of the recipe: 2.65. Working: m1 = 2.76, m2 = -0.11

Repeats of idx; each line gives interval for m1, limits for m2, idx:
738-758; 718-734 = 2.66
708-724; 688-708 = 2.69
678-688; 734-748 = 2.83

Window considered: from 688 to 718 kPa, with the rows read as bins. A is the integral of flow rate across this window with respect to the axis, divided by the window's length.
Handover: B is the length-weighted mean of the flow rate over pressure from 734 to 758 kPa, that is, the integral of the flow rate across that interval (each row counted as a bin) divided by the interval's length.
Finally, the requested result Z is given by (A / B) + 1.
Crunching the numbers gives 2.02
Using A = 2.73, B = 2.68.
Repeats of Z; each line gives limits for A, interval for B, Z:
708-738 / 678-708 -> 2.00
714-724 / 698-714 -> 2.00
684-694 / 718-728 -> 1.99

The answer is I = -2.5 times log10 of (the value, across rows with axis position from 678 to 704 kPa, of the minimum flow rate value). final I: -1.07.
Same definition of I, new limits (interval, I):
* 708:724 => -1.09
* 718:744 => -1.06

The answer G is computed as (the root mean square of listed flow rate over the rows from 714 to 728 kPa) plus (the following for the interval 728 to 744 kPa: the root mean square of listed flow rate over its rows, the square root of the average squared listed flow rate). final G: 5.44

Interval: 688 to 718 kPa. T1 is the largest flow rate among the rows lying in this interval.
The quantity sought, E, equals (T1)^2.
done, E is 7.6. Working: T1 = 2.75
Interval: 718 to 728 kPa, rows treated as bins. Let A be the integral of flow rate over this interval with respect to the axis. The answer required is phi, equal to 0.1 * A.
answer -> 2.76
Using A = 27.6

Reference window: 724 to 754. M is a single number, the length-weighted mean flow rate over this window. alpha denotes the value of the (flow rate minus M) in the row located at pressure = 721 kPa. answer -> 0.03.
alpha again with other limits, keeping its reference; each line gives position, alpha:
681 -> 0.13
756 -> -0.03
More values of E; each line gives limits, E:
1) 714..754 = 7.8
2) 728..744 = 7.3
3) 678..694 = 8.0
